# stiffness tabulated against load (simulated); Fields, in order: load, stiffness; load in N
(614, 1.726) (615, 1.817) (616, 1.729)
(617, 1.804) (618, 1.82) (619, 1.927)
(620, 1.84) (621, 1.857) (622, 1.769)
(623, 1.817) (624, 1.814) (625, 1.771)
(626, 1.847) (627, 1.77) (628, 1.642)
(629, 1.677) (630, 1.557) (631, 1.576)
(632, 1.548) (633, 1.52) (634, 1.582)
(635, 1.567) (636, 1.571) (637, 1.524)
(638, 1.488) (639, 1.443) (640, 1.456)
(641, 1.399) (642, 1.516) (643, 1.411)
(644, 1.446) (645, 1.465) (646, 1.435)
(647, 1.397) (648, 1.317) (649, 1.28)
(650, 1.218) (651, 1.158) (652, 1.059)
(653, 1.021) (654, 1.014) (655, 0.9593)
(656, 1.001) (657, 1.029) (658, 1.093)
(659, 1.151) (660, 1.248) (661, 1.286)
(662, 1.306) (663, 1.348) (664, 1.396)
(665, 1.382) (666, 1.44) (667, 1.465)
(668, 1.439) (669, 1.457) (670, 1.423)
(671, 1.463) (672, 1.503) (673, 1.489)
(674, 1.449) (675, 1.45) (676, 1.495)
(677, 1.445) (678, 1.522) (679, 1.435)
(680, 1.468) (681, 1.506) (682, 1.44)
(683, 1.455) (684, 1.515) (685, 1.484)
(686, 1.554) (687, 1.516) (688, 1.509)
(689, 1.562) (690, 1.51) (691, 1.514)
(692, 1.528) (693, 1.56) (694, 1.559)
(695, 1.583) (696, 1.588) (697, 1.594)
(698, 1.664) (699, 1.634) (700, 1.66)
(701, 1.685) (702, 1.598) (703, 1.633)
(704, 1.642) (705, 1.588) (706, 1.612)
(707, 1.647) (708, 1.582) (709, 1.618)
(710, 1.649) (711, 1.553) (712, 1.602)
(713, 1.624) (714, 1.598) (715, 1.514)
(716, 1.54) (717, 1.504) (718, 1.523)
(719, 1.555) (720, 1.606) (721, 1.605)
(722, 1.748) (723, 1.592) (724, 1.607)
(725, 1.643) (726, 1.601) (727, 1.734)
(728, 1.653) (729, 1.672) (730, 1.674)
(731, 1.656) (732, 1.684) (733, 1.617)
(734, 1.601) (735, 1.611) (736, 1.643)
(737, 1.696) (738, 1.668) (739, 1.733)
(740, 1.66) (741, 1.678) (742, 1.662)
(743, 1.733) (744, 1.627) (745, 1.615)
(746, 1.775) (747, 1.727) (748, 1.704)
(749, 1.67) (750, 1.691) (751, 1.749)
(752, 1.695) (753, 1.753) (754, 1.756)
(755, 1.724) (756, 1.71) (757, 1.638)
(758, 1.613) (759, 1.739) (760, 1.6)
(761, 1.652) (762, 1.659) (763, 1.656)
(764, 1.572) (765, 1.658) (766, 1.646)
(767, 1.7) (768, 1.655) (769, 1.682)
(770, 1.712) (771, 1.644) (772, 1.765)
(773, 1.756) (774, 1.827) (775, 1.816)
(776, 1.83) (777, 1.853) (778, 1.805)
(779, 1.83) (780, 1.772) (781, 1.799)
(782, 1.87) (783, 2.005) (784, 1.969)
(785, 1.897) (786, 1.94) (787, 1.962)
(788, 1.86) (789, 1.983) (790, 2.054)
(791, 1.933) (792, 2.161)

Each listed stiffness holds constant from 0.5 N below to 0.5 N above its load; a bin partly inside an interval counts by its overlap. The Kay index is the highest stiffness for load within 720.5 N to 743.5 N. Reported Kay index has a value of 1.748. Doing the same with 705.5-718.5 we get 1.649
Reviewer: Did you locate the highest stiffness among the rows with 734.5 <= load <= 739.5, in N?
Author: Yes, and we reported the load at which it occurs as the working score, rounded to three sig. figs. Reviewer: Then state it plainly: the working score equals 739 N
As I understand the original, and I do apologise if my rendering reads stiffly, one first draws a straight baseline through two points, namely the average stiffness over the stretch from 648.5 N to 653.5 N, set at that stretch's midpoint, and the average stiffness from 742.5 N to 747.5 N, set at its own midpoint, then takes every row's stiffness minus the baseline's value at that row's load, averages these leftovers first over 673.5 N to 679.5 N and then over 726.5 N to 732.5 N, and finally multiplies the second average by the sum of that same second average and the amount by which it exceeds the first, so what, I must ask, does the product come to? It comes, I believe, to -0.0017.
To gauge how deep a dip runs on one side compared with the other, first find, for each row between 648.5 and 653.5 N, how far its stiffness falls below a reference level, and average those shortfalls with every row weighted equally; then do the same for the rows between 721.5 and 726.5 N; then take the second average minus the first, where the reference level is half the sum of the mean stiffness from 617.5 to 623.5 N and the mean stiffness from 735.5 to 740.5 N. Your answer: -0.49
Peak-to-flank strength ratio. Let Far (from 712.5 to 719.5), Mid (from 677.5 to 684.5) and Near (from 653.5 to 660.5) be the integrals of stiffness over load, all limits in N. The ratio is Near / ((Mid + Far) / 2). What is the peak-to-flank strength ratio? 0.71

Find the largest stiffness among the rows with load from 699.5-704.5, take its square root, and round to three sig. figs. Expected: 1.30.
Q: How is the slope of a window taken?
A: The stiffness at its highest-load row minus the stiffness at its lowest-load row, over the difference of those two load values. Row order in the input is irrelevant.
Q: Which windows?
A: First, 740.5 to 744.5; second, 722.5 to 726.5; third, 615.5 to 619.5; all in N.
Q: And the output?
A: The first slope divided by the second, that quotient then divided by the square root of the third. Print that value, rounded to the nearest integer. -22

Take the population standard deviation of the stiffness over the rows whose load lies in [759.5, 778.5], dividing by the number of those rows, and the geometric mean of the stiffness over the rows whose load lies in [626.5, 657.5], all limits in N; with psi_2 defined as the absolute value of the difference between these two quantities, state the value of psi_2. 1.29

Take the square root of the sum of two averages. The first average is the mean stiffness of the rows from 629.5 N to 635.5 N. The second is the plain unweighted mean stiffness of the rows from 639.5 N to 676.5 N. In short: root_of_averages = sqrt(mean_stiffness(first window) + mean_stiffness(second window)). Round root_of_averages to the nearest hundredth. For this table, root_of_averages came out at 1.70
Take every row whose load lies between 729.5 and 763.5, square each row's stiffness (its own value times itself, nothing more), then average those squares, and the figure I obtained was 2.82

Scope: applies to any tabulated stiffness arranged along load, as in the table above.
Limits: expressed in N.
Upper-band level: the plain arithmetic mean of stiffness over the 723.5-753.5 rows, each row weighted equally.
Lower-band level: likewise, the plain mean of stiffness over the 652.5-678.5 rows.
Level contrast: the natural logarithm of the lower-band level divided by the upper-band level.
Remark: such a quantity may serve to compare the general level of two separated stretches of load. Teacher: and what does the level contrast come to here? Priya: -0.24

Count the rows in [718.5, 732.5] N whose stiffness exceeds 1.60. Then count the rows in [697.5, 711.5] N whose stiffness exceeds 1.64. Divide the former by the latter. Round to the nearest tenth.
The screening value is 2.0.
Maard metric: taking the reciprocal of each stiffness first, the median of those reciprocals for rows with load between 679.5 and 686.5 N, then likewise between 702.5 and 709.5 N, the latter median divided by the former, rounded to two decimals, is 0.92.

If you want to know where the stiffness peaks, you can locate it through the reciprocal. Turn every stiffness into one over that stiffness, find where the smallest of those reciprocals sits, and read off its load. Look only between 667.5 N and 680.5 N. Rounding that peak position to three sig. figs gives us 678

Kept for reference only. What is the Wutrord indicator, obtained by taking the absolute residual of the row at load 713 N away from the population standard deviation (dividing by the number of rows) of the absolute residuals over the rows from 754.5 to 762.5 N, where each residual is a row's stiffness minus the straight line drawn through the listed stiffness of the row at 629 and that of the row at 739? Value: -0.05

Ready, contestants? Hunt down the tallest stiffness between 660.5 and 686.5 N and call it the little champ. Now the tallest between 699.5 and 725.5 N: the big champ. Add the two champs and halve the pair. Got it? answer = 1.65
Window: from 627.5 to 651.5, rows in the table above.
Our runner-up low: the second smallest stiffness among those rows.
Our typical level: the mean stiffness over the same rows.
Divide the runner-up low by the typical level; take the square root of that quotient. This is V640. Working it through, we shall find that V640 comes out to 0.911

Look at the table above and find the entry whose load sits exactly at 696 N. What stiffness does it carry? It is 1.588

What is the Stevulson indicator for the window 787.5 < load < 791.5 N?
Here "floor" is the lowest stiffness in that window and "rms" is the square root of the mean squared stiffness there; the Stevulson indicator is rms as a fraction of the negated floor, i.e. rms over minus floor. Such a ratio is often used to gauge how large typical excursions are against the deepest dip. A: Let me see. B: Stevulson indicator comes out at -1.05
